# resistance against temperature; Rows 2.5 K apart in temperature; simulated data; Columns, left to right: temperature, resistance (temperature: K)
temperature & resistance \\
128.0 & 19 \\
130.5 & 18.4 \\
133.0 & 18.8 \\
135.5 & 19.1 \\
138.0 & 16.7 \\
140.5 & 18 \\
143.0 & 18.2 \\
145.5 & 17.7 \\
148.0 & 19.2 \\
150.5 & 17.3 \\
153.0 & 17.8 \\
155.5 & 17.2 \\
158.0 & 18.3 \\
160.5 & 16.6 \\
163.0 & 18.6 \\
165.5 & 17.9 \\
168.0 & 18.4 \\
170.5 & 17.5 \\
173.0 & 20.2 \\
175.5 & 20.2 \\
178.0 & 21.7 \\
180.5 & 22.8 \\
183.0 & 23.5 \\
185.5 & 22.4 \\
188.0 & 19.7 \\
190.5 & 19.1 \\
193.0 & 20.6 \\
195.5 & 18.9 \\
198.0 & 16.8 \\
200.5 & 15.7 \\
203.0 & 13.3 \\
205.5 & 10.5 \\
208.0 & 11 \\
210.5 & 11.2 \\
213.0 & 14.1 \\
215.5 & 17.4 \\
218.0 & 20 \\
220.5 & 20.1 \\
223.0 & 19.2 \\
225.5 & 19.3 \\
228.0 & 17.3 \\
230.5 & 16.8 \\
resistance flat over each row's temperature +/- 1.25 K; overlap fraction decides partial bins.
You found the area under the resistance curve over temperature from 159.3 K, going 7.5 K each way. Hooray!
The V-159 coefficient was 266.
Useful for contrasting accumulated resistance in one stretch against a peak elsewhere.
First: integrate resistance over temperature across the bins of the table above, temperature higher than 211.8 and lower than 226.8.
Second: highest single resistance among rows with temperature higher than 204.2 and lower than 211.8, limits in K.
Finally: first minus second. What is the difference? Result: 264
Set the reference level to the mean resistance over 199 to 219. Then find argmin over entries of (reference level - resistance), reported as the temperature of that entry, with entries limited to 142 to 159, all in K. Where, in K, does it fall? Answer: 148.0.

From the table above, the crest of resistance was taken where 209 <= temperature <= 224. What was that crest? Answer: 20.1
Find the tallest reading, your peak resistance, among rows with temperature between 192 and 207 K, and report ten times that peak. 206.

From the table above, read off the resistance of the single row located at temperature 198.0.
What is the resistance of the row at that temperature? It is 16.8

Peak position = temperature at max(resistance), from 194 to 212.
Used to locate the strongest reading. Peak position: 195.5 K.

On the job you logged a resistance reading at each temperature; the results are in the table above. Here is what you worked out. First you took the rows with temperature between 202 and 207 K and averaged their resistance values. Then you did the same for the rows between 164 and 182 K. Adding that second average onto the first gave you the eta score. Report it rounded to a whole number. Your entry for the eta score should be 32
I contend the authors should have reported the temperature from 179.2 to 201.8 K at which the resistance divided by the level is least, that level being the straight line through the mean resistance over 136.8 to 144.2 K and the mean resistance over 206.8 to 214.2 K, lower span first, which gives 200.5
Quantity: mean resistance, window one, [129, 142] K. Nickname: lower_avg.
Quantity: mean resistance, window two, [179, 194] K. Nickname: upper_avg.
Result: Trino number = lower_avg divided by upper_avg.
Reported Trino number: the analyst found 0.85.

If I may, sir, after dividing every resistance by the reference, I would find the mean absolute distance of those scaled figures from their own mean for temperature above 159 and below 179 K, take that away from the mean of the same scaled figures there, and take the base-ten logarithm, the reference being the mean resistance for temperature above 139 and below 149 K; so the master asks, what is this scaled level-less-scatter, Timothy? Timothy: -0.018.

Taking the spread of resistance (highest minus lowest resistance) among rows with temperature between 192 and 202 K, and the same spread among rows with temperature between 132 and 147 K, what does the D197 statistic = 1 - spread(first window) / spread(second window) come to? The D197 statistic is -1.0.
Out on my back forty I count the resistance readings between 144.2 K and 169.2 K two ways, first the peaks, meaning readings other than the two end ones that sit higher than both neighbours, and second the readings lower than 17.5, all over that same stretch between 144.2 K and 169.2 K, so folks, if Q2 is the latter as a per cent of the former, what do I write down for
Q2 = 75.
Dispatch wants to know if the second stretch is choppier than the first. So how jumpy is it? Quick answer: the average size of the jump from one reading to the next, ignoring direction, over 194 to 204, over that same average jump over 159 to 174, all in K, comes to 1.37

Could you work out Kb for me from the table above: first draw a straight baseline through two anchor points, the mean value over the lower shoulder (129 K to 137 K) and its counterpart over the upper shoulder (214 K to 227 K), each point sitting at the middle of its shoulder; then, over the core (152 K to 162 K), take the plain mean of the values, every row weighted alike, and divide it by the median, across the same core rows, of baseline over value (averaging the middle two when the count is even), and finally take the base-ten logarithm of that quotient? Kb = 1.21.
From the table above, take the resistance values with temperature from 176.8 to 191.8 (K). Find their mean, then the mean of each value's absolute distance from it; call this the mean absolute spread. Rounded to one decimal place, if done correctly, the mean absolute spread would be 1.4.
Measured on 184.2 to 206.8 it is 3.0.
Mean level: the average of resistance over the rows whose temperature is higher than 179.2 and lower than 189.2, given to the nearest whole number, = 22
